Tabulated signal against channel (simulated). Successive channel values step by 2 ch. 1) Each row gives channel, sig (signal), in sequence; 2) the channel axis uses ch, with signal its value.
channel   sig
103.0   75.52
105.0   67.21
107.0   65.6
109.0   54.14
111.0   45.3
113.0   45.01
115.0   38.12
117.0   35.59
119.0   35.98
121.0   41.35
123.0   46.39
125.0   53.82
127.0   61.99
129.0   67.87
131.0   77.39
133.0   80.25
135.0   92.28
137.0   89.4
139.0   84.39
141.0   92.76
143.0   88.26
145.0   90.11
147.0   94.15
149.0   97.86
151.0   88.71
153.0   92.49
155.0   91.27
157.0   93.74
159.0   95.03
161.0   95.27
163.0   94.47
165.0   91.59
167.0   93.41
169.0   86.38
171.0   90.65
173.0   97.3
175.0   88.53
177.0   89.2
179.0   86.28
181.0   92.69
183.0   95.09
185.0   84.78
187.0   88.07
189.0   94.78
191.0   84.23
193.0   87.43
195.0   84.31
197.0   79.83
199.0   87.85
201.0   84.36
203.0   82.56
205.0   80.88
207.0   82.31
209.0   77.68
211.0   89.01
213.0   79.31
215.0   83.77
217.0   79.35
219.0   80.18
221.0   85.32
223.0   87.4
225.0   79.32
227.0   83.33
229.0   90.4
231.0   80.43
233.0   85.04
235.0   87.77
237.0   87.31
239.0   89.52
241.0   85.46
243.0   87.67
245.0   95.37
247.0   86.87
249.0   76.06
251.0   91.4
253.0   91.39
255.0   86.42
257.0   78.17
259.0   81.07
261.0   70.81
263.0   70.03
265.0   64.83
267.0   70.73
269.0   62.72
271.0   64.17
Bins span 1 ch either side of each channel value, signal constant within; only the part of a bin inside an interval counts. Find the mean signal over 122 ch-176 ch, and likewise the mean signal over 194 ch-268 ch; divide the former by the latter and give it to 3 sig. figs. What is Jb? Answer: 1.04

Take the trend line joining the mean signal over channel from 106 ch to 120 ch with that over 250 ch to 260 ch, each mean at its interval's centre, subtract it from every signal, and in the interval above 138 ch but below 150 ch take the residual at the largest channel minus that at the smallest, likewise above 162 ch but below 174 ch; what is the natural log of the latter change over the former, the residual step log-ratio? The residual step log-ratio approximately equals -6.8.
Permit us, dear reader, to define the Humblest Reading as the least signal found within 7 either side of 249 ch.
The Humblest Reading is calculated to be 76.06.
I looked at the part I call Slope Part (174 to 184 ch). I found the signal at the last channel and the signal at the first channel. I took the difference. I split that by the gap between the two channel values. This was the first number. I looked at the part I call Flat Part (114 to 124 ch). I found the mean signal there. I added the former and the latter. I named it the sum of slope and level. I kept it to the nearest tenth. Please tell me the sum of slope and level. 40.3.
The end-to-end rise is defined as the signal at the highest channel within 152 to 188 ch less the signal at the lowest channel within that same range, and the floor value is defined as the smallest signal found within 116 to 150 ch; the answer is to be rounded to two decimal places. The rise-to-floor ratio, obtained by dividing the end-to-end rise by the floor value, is -0.12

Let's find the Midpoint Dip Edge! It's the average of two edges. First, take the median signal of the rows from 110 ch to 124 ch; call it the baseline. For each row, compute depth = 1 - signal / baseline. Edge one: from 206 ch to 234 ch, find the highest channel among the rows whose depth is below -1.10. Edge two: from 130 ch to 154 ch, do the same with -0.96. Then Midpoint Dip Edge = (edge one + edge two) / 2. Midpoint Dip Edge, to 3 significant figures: 191 ch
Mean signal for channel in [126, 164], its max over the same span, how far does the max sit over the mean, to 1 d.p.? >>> 10.1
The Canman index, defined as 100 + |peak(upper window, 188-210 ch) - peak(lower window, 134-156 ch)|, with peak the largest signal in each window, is 103.1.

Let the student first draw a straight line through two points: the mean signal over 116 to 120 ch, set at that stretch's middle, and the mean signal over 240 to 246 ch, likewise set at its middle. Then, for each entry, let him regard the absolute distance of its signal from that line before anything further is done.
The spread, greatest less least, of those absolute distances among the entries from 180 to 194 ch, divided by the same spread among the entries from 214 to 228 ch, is 2.47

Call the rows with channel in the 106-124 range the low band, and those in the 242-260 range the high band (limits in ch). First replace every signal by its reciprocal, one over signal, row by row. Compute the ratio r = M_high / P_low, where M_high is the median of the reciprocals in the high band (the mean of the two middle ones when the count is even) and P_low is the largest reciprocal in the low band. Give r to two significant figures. 0.41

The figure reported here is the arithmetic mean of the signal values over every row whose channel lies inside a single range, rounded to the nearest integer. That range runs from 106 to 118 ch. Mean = 47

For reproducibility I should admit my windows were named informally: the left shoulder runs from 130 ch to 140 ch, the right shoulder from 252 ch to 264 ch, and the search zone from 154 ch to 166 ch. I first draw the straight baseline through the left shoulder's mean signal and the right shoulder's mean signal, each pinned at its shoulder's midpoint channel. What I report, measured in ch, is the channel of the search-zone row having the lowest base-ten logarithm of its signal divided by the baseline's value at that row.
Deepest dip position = 155.0 ch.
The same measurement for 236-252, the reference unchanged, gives 249.0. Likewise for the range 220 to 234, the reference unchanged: 225.0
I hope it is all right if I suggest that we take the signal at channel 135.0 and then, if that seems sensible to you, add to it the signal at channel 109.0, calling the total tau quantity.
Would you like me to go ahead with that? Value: 146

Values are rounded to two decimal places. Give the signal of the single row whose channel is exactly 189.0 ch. 94.78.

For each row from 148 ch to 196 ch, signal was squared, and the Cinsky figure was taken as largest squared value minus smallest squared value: 2482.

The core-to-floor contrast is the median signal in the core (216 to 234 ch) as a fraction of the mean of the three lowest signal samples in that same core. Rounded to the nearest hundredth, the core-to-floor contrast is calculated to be 1.05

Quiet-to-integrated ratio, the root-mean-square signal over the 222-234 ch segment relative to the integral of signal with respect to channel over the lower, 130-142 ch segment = 0.0817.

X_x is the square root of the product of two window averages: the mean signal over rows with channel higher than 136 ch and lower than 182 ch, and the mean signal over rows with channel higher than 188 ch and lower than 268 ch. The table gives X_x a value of 87.3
